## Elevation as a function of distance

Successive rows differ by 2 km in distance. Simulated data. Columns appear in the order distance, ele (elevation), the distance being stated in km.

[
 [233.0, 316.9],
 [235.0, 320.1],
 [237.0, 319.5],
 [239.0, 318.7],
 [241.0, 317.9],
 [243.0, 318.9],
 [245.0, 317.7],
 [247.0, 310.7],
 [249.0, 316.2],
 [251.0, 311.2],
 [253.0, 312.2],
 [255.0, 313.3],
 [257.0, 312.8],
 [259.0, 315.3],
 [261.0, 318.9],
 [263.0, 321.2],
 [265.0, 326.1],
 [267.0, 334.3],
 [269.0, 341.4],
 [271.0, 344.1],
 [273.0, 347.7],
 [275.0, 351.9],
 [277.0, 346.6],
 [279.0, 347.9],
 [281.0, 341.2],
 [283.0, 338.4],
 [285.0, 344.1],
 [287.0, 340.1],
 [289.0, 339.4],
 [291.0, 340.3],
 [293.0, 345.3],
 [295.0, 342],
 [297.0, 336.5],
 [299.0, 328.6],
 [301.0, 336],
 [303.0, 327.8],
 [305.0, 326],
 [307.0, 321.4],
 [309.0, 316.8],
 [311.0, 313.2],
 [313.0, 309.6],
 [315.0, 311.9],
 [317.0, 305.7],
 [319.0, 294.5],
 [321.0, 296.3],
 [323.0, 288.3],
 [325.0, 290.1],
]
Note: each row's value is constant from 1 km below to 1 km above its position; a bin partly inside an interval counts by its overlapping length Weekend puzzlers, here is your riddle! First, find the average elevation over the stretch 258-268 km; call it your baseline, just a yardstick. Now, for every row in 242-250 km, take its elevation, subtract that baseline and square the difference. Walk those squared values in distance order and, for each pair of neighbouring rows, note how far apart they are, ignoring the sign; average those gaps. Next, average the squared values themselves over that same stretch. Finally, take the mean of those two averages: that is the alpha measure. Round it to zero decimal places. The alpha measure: 72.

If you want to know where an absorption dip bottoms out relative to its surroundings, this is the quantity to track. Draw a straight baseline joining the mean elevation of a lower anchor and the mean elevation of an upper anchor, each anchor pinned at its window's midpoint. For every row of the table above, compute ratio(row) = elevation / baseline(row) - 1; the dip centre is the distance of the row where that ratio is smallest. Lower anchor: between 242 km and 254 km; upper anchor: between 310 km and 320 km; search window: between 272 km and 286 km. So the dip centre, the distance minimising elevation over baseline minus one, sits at 283.0 km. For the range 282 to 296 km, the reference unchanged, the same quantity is 283.0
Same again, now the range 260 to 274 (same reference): 261.0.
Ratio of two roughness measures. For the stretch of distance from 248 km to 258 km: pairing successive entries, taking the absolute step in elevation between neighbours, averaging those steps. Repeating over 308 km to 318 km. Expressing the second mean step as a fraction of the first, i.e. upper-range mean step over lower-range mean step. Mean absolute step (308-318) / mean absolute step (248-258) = 2.1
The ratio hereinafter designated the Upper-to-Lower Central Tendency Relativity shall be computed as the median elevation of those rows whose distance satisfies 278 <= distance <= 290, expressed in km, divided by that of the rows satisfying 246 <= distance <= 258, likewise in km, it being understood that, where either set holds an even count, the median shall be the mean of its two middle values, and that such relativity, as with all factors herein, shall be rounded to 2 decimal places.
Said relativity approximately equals 1.09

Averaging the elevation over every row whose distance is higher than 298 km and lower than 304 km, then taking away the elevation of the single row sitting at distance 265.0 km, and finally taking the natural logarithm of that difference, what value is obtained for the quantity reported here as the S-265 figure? 1.5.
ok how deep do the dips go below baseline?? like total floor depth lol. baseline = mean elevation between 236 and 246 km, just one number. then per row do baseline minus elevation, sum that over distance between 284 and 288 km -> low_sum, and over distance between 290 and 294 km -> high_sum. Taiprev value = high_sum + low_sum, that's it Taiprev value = -96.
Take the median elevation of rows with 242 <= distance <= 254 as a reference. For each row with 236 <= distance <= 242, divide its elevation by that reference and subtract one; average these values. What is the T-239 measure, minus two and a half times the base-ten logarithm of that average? 4.6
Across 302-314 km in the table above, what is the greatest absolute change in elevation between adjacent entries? 4.6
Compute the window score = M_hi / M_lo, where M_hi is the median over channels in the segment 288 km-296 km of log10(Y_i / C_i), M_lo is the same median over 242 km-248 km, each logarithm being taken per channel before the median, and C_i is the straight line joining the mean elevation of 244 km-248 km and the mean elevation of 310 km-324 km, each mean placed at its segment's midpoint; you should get 10.1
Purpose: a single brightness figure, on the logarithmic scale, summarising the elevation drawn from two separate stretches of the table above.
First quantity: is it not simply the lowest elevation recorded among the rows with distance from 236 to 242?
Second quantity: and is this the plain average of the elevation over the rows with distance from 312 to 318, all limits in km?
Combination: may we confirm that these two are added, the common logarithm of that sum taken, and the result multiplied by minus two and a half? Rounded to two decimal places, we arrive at -6.99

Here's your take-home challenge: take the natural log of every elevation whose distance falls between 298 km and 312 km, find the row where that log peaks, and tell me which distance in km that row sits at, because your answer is 301.0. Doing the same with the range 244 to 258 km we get 245.0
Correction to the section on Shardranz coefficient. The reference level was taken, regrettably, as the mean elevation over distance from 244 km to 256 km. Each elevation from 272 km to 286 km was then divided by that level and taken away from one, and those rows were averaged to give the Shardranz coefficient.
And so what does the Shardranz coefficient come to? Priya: -0.10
